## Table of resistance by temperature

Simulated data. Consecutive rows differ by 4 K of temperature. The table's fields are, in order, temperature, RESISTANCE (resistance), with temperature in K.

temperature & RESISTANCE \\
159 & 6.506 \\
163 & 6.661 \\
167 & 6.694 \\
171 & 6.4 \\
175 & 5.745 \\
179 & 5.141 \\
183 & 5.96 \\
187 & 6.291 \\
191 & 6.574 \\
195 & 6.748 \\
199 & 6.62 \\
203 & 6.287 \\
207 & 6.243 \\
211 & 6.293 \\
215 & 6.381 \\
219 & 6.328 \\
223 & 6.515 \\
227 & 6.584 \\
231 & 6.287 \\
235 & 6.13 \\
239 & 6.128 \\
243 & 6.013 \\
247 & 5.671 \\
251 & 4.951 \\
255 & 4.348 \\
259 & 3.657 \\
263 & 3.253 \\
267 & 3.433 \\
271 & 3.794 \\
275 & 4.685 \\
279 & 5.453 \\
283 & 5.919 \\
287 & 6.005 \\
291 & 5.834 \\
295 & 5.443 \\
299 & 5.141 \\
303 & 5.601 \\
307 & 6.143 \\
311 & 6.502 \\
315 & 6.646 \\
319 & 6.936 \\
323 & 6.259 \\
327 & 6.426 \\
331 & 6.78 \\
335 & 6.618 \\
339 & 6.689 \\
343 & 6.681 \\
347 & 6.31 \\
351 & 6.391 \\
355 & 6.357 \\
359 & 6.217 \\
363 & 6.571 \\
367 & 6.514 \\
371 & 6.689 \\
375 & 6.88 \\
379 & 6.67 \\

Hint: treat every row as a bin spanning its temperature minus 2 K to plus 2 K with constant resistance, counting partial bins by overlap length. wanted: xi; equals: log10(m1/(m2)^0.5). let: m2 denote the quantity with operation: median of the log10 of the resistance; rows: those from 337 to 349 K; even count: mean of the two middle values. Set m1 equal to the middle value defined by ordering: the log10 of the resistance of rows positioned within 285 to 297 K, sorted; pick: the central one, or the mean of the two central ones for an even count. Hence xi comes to -0.074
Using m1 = 0.766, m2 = 0.825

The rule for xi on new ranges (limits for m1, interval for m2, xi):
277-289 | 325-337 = -0.069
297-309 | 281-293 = -0.070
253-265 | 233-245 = -0.197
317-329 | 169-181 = -0.033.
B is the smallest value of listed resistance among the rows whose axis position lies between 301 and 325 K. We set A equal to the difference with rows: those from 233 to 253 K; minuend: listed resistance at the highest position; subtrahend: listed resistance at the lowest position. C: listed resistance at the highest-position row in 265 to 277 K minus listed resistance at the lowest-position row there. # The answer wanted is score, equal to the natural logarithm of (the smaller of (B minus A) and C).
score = 0.22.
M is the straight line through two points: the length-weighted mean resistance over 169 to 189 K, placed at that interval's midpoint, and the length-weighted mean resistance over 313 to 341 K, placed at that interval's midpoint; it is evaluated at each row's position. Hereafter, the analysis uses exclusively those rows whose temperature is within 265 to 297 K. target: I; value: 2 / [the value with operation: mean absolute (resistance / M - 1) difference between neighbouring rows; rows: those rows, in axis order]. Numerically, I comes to 29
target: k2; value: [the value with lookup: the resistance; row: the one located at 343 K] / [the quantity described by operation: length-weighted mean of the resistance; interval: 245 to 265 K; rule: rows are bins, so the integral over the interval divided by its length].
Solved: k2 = 1.53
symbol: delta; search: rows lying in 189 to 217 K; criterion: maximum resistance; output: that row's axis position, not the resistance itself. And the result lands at 195 K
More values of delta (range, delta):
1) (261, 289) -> 287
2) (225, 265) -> 227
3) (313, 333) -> 319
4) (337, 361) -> 339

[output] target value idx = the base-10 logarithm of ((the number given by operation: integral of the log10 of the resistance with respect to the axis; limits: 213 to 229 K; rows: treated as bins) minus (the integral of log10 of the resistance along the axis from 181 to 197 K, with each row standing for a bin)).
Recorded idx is -1.2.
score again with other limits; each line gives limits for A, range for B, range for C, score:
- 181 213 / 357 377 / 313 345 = -3.35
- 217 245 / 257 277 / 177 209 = 0.10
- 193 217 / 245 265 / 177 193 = 0.36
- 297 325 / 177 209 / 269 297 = 0.50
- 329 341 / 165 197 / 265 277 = 0.22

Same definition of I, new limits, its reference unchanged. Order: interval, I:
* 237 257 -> 27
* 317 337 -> 39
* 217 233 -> 69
